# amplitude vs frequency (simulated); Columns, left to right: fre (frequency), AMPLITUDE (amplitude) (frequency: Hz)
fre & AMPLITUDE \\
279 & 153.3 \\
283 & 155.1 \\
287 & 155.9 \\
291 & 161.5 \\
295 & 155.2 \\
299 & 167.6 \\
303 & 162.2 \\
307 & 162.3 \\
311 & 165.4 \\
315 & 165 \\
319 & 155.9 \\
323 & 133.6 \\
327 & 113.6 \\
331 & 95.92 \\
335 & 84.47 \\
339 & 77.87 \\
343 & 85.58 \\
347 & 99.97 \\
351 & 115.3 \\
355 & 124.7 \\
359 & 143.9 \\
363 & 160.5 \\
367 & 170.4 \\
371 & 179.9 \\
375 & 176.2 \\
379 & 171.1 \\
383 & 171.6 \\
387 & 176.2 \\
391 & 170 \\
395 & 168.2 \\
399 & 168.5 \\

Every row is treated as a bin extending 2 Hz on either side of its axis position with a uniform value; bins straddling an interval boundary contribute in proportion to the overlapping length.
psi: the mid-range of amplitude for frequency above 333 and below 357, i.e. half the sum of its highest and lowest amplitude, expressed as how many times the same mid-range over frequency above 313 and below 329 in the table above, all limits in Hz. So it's 0.73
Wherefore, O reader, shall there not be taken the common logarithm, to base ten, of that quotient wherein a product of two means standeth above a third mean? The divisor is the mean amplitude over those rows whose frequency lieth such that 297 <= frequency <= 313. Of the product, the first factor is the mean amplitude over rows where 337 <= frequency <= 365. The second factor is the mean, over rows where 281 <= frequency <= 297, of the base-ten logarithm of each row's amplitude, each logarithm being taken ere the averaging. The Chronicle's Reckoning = 0.19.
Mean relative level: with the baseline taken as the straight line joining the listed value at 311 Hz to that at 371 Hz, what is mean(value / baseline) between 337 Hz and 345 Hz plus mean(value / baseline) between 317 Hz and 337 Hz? 1.16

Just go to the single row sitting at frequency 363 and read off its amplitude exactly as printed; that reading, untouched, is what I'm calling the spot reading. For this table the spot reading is 160.5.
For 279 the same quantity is 153.3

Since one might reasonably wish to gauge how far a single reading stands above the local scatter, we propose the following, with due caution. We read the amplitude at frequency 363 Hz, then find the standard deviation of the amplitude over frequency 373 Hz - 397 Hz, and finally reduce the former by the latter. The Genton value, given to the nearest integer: 157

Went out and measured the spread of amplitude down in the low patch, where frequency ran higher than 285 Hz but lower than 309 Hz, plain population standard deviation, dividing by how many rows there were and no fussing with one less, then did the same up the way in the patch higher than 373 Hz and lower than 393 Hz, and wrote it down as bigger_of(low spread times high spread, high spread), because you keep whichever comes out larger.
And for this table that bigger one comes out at 11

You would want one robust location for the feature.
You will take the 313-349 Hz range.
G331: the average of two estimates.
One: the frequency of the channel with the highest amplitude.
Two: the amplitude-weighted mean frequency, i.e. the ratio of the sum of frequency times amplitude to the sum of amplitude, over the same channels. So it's 321.8 Hz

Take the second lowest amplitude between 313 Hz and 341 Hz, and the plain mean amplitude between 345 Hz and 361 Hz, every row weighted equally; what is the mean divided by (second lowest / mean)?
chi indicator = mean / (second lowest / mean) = 173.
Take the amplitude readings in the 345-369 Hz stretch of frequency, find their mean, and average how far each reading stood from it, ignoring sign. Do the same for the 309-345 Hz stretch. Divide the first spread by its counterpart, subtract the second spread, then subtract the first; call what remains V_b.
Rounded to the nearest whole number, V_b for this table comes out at -53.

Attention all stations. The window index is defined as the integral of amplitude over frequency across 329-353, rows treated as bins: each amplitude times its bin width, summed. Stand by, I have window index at 2236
